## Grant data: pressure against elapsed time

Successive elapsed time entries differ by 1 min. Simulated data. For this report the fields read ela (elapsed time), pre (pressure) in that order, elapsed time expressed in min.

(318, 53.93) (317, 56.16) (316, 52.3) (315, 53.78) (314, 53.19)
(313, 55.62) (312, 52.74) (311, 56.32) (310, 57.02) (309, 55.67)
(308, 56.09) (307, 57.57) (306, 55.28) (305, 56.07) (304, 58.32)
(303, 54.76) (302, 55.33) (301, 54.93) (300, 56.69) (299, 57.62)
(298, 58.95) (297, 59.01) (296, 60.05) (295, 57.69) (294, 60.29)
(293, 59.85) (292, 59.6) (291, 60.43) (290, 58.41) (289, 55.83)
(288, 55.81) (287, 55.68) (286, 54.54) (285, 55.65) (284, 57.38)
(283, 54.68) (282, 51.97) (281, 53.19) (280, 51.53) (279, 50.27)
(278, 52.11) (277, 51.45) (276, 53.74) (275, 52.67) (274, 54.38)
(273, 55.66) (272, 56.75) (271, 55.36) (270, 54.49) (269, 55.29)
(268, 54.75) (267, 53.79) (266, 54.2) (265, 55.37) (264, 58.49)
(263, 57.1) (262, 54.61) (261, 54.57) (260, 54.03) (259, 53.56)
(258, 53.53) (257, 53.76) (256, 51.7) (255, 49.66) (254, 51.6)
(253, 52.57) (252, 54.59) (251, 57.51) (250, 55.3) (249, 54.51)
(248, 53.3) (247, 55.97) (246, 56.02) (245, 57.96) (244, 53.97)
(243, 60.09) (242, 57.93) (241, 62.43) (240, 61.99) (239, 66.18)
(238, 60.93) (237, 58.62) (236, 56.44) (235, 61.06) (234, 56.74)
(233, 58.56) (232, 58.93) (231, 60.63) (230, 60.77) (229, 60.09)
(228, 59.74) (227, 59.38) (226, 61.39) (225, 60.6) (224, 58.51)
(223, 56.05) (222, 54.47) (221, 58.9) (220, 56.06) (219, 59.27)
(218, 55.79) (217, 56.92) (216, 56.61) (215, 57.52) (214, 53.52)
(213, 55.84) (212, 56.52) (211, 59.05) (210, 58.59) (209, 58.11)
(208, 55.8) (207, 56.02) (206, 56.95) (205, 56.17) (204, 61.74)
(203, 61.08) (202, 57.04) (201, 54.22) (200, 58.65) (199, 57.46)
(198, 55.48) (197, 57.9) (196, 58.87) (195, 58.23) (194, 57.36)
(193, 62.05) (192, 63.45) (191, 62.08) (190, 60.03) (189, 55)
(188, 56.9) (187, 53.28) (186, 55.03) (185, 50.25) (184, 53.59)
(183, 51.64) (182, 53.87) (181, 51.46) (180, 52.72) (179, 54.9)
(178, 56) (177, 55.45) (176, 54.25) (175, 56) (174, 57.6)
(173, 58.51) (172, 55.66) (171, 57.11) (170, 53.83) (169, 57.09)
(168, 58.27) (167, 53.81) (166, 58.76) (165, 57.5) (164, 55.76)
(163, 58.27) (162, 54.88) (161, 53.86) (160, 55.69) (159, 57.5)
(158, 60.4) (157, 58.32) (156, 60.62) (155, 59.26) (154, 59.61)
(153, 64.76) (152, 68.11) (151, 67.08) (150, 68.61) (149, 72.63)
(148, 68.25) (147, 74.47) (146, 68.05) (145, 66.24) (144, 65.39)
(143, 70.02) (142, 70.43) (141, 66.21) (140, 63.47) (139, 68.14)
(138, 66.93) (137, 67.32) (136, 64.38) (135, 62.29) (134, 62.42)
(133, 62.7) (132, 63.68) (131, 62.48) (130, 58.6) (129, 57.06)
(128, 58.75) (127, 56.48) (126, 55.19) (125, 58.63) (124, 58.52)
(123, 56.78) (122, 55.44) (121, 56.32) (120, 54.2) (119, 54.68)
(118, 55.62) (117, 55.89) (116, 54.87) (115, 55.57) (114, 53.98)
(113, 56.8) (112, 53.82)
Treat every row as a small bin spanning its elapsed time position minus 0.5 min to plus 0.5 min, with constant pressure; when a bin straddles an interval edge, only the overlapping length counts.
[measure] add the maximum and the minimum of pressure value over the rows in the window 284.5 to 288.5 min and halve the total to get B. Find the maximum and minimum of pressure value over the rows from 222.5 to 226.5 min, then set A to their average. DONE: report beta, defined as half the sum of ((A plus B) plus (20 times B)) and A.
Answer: 638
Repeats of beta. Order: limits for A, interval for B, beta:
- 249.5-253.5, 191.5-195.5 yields 689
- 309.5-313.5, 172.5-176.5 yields 647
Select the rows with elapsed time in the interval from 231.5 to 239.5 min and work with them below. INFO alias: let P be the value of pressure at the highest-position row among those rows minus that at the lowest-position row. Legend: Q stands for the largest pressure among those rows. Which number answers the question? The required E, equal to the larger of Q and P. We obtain 66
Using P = 7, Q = 66.18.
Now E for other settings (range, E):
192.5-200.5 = 62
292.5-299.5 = 60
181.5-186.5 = 55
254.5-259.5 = 54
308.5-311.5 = 57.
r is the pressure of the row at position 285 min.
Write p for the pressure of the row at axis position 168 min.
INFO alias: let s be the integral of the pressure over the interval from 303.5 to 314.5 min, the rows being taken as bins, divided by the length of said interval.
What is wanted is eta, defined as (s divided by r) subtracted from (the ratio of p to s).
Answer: 0.04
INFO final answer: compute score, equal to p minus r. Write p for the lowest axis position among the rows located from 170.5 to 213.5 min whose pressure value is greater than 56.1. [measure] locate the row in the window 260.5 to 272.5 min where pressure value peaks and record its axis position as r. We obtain -93 min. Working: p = 171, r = 264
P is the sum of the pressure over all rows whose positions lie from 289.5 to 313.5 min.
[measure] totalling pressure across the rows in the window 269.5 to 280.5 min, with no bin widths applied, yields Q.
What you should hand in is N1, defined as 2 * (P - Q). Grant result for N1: 1572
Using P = 1374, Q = 588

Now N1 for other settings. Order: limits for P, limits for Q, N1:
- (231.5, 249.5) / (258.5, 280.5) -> -285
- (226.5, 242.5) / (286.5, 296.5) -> 754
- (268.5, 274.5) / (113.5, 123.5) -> -443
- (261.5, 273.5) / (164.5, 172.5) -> 428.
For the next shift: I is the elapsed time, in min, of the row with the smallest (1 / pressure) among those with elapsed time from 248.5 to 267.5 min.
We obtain 264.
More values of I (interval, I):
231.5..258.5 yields 239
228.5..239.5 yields 239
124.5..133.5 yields 132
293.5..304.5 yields 294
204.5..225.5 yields 225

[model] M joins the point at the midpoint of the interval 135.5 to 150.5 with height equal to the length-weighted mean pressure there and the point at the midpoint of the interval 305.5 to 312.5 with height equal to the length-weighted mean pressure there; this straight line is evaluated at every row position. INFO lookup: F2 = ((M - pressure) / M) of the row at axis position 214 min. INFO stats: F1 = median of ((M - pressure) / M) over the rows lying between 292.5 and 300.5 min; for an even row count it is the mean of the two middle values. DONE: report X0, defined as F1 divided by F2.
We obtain -0.3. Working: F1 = -0.04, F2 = 0.15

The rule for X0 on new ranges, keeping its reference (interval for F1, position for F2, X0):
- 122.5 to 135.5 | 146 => -43.5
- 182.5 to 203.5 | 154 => 0.9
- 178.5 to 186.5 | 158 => 1.9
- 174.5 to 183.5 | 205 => 1.5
